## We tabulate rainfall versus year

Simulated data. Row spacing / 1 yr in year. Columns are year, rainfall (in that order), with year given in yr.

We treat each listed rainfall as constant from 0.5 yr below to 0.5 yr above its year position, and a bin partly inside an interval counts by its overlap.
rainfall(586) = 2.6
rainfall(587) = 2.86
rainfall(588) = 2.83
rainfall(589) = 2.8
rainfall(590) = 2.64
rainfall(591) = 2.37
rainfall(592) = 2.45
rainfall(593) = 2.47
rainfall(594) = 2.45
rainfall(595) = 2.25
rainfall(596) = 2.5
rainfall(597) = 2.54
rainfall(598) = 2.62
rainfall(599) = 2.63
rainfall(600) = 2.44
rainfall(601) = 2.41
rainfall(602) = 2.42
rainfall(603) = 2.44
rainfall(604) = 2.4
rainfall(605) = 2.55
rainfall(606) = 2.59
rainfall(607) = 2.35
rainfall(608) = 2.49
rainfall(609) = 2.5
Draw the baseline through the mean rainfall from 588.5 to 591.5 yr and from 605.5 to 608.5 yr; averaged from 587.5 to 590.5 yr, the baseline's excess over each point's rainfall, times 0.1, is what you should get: -0.015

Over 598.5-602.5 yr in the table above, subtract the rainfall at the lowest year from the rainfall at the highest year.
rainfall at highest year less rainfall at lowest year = -0.2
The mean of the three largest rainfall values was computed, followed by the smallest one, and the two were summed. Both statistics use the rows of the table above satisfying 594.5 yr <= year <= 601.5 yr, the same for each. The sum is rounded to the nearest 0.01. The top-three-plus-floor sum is 4.85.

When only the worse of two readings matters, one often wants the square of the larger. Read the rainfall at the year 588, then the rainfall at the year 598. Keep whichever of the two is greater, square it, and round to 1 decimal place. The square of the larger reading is 8.0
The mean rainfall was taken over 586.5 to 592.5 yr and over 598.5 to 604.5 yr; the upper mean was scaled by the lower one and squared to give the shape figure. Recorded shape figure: 0.85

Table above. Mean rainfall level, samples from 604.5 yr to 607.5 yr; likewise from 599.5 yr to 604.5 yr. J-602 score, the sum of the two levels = 4.92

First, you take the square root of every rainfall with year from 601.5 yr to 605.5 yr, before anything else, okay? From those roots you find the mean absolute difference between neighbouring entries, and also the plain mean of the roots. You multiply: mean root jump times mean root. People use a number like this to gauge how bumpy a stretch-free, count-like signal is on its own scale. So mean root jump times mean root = 0.035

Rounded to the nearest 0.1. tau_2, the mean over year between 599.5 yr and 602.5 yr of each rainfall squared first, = 5.9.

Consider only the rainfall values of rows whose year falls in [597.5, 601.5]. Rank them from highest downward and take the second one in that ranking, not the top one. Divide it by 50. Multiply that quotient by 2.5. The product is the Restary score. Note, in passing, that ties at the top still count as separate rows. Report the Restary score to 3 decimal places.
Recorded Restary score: 0.131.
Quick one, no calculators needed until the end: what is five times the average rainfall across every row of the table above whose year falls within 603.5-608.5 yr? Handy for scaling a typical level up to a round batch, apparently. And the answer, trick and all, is 12.4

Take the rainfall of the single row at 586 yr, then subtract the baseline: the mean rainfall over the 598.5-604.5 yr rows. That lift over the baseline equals 0.143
